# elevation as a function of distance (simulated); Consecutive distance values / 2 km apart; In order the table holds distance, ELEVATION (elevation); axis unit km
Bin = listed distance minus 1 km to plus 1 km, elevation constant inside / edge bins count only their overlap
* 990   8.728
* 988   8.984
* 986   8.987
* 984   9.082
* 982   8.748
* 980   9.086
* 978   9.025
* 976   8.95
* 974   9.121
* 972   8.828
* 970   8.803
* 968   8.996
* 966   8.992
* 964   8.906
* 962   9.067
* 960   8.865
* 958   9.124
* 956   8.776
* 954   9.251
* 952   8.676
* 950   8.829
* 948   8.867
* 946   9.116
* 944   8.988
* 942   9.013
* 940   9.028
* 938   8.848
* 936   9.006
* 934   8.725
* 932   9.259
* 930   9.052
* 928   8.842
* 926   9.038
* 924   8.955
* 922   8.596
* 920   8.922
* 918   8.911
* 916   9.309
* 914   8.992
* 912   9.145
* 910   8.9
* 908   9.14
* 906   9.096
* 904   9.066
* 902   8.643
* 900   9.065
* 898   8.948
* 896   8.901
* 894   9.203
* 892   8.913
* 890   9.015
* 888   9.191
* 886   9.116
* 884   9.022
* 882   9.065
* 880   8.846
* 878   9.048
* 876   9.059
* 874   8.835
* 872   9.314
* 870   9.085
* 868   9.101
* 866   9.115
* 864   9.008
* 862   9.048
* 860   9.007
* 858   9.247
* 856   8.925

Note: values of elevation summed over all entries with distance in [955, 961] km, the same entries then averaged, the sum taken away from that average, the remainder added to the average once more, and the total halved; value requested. -4.46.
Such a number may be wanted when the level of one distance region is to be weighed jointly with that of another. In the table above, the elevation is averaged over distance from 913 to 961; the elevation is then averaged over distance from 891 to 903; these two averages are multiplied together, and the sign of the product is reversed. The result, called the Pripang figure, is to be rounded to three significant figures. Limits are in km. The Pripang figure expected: -80.1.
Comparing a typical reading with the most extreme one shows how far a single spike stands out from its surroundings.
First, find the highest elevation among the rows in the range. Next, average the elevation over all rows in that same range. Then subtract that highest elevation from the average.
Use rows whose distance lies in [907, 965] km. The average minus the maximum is -0.338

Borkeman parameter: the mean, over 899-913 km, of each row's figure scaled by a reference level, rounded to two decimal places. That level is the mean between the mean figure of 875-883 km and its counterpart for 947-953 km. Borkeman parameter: 1.01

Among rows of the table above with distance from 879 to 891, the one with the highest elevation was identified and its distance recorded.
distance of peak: 888 km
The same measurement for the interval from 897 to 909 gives 908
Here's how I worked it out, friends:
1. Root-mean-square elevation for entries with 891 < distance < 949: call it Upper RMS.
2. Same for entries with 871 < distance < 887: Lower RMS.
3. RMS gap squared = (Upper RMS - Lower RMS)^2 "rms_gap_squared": 0.0031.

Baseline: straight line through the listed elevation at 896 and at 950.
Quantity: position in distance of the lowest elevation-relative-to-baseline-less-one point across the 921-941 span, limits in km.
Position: 922 km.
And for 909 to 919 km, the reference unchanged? 910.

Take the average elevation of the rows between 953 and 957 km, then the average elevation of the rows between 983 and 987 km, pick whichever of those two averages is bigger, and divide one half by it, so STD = 0.0553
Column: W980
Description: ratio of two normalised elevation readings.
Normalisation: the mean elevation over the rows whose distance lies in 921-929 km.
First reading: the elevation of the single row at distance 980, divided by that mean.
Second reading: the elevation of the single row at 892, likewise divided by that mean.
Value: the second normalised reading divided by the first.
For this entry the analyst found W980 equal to 0.98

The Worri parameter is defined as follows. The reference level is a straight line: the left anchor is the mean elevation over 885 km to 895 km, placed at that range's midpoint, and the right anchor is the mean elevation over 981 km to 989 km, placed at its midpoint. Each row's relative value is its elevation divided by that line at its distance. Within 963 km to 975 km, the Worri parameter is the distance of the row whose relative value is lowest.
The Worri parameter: 970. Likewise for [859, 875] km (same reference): 874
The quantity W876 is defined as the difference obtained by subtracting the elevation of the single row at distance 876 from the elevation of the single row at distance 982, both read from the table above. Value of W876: -0.31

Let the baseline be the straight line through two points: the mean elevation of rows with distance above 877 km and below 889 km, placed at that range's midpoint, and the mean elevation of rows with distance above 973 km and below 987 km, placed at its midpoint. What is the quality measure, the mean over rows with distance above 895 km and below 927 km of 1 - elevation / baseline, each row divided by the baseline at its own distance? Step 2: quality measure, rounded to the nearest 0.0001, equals 0.0064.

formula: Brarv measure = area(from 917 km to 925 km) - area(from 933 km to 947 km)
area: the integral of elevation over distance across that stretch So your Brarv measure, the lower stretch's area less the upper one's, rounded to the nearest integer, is -55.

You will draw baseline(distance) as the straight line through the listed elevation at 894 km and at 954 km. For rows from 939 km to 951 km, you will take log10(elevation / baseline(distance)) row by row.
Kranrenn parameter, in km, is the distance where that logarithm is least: 950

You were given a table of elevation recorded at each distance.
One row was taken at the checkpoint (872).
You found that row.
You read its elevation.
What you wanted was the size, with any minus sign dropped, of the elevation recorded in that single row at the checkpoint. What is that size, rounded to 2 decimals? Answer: 9.31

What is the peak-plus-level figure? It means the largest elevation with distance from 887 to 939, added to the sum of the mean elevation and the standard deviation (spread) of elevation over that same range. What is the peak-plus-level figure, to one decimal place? 18.5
